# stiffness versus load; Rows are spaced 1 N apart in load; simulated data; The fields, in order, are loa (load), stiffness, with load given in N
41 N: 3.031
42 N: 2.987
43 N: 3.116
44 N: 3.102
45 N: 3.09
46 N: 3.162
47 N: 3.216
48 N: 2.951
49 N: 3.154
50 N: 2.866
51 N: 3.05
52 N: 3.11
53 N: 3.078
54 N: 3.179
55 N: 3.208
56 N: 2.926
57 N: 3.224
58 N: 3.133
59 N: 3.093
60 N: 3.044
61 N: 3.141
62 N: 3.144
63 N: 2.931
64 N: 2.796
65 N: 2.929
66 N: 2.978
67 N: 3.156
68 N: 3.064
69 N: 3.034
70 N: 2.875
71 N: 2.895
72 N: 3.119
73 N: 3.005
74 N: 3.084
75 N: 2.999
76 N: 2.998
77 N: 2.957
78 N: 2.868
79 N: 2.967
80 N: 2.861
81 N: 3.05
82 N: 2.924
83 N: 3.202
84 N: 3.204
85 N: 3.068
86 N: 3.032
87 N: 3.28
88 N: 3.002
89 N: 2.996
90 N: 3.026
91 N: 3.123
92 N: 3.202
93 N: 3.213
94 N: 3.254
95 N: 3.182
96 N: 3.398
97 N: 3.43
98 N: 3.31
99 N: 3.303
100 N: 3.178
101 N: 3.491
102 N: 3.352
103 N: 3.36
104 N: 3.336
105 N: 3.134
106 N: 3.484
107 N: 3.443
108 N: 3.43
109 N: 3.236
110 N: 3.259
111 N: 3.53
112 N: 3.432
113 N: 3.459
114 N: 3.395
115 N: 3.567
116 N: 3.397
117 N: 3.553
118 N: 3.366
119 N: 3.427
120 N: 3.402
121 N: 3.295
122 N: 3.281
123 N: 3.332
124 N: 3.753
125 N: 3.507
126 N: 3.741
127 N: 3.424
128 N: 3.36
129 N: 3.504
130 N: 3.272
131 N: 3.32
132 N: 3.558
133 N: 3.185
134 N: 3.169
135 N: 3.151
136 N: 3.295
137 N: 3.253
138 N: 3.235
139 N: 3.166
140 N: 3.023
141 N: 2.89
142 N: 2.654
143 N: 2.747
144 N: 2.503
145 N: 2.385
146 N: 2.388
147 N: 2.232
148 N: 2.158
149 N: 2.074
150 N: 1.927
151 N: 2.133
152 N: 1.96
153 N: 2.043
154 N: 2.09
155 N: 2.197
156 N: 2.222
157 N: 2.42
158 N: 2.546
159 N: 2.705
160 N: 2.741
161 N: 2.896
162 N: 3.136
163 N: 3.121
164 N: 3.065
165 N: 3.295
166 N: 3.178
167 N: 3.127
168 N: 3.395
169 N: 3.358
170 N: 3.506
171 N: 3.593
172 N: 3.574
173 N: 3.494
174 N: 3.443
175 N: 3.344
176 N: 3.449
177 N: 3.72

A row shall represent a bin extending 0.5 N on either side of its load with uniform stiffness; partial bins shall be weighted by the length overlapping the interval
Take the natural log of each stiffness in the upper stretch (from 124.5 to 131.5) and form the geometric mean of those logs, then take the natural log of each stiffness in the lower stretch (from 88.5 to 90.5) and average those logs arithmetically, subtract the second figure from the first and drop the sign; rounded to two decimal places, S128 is 0.13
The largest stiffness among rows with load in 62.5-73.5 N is 3.156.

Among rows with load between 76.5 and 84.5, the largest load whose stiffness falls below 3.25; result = 84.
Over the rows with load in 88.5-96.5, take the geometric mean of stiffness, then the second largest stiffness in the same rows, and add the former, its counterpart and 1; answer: 7.4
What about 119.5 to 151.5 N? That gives 7.7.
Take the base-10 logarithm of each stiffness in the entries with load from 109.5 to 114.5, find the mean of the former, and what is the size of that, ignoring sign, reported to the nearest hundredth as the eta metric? 0.53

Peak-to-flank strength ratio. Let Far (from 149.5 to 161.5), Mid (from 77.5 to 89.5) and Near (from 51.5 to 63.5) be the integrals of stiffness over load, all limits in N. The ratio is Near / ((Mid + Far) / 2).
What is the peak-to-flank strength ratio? 1.16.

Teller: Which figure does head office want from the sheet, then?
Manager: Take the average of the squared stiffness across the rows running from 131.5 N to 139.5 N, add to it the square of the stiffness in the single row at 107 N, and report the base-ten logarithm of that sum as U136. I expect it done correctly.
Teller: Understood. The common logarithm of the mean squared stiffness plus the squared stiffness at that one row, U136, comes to 1.35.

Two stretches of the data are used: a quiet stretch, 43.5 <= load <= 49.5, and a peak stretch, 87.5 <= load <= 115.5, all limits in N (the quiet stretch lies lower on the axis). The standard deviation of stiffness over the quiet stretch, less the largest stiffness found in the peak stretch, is -3.48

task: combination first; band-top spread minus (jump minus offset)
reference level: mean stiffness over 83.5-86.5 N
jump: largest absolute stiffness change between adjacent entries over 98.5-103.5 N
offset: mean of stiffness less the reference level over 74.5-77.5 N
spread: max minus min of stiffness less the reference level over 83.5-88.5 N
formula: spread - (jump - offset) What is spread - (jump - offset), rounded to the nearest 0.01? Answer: -0.15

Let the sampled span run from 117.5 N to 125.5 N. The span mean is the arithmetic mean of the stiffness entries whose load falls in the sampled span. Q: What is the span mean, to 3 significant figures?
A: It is 3.42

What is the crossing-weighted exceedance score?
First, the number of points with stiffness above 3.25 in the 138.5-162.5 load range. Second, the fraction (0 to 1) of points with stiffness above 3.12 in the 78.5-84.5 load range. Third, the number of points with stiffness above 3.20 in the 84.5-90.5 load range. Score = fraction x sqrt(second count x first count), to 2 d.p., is 0.00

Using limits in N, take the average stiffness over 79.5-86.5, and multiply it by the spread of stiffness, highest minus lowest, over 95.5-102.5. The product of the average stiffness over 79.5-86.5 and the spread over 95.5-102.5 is 1.0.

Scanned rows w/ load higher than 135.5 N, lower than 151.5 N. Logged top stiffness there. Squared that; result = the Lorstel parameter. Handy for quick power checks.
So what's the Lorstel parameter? 10.9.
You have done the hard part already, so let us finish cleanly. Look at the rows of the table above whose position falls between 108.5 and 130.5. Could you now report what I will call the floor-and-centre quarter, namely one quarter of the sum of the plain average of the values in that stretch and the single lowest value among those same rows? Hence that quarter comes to 1.67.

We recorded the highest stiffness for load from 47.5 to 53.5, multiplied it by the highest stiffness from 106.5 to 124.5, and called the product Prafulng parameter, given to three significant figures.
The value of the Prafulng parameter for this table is 11.8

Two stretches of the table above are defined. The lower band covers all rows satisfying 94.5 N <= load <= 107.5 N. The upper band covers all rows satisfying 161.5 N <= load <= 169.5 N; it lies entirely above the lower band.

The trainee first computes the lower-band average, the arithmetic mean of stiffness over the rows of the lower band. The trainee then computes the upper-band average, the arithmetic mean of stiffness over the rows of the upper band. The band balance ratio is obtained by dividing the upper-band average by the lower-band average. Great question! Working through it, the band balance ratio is 0.96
